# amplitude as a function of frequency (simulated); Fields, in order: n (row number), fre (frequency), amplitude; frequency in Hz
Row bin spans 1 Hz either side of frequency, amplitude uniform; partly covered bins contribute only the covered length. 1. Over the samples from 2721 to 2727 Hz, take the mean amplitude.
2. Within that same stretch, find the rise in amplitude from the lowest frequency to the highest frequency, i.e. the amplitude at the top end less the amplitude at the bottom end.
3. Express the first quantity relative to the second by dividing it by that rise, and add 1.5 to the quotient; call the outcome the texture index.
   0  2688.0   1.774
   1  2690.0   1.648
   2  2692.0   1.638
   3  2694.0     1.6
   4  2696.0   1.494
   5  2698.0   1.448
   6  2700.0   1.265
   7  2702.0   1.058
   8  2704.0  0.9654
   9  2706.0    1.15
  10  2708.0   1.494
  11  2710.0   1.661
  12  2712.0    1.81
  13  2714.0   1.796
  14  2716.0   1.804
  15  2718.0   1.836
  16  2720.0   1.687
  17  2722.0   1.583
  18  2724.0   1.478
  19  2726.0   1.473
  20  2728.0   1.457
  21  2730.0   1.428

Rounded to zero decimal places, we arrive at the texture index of -12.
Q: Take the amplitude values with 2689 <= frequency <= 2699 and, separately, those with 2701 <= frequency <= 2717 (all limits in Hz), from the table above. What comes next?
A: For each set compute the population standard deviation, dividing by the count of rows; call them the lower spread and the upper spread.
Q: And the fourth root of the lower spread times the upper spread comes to 0.405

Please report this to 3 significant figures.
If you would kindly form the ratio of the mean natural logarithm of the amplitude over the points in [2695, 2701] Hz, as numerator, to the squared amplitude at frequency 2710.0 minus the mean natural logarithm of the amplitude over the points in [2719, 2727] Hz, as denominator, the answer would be 0.145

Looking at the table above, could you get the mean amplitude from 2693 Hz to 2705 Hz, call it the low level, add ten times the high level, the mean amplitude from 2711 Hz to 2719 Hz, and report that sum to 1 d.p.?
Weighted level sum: 19.4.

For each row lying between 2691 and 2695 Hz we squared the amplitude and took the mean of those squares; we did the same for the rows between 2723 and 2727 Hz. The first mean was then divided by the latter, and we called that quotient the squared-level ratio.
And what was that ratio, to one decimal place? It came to 1.2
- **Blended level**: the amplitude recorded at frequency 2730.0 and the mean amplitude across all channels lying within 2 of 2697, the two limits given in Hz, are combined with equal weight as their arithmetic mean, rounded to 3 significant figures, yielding 1.45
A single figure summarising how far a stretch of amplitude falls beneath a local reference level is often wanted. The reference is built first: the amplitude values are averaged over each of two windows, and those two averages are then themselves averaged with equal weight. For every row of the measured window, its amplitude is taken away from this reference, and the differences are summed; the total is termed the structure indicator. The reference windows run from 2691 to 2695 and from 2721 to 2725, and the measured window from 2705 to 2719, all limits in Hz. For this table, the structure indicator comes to -0.5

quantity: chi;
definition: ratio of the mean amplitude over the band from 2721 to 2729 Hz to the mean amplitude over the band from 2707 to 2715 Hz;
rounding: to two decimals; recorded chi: 0.89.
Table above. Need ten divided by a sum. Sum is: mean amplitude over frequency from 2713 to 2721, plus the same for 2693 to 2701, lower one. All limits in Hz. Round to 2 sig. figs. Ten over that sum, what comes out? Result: 3.1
